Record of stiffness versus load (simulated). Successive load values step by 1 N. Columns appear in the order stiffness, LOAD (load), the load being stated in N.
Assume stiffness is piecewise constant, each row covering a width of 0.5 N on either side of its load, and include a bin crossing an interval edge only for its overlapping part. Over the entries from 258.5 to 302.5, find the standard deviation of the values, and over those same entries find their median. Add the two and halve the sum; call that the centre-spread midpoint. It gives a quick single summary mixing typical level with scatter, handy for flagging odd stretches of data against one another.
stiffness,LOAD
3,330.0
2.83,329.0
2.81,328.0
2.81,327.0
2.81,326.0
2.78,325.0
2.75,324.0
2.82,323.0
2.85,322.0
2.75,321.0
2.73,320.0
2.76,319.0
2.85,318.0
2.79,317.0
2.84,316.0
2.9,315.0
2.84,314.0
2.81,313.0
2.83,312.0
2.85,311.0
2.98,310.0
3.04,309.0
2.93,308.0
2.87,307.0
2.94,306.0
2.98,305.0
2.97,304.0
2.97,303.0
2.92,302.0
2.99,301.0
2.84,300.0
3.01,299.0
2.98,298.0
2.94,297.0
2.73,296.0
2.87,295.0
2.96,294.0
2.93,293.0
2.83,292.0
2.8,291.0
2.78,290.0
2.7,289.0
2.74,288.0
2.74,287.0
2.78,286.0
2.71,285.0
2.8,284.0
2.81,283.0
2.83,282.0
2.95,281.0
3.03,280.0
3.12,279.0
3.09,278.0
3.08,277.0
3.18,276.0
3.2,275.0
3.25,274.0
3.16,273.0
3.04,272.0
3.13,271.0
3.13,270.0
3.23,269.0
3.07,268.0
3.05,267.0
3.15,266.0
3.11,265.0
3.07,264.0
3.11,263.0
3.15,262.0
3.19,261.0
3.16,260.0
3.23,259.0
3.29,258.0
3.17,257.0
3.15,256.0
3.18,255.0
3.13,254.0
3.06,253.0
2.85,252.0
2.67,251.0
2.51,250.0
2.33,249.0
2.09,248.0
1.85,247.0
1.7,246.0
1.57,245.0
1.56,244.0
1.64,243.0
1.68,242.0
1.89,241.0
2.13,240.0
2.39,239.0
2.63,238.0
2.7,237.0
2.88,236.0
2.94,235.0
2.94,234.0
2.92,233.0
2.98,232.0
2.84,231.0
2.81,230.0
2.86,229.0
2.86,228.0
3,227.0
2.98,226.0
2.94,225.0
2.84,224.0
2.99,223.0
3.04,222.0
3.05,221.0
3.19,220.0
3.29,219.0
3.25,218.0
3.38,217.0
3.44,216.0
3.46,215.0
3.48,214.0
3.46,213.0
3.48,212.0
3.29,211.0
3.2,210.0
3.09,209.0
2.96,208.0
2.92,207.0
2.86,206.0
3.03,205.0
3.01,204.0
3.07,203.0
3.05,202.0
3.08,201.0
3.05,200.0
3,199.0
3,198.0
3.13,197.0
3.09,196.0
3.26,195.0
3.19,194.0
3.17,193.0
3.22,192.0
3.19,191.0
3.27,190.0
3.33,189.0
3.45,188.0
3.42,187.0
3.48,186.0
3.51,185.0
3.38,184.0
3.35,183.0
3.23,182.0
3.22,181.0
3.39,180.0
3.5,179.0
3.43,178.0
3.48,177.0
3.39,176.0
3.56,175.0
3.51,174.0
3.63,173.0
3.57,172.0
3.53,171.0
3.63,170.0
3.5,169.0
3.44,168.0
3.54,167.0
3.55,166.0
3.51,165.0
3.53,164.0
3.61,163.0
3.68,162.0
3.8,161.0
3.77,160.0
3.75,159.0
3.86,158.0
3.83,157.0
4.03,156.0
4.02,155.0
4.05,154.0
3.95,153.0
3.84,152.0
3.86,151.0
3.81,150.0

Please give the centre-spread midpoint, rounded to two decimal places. 1.59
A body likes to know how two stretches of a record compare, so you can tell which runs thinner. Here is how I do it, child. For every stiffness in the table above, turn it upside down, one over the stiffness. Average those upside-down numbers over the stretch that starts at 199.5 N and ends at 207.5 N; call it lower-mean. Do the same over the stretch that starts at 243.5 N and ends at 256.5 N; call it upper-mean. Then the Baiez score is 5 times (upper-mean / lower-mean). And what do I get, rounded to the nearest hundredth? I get 6.61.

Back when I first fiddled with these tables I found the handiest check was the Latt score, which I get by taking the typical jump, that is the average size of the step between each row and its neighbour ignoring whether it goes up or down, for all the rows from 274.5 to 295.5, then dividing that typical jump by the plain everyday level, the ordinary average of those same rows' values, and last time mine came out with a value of 0.0184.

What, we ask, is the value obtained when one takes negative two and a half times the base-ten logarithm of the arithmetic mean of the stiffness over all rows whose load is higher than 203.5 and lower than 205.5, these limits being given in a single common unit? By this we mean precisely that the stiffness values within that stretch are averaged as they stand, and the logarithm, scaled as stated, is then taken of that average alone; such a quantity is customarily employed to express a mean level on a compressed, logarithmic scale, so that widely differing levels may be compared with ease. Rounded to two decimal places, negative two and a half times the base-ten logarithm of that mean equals -1.20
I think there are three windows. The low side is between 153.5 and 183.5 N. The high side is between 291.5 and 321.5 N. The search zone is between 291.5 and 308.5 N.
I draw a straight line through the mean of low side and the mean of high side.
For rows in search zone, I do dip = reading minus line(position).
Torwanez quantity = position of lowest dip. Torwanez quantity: 296.0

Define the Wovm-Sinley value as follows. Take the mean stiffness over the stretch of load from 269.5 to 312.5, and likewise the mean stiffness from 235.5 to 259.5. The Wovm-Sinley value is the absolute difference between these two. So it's 0.47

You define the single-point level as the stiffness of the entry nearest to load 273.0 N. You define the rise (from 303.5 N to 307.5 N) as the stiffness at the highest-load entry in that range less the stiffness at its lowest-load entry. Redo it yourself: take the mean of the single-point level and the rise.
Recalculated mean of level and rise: 1.53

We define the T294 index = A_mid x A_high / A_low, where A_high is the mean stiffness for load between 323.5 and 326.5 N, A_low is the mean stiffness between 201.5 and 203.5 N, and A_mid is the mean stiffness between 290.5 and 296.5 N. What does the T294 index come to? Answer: 2.6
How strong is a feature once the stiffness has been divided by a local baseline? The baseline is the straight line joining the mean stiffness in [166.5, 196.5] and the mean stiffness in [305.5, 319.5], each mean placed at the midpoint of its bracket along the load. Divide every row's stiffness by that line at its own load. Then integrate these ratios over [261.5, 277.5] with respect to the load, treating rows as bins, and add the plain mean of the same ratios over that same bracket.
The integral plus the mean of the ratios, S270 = 17.5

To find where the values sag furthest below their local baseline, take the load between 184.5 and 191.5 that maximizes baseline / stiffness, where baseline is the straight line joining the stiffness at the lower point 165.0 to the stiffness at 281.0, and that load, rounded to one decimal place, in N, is 191.0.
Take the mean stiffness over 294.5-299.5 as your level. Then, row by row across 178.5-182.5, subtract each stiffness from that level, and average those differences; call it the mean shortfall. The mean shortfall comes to -0.4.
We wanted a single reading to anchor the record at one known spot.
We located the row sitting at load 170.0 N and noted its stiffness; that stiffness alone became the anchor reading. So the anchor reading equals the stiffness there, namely 3.63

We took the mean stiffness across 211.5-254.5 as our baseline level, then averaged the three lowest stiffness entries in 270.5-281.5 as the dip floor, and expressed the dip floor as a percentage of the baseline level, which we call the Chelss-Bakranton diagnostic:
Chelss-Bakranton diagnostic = 110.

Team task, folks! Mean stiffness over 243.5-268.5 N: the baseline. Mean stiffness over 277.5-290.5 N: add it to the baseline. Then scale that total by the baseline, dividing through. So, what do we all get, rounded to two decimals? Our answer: 2.03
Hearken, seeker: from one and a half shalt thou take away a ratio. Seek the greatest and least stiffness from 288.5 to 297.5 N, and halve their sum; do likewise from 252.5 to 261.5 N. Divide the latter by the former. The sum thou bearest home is 0.38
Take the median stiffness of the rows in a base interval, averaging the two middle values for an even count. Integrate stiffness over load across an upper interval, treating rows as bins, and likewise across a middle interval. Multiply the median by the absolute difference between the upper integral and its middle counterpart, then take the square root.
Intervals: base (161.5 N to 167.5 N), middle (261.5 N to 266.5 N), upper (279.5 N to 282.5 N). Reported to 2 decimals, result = 4.90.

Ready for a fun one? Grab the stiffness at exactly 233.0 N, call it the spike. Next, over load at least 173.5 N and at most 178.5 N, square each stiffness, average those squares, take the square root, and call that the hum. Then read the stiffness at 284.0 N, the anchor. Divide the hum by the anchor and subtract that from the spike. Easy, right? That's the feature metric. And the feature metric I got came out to 1.68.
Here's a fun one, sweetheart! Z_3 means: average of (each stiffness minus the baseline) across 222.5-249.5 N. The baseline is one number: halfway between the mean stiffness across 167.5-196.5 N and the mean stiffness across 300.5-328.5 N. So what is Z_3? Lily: -0.65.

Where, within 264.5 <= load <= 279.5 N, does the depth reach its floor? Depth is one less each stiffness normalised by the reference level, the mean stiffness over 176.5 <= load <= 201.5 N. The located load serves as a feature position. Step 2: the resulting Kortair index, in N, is 274.0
